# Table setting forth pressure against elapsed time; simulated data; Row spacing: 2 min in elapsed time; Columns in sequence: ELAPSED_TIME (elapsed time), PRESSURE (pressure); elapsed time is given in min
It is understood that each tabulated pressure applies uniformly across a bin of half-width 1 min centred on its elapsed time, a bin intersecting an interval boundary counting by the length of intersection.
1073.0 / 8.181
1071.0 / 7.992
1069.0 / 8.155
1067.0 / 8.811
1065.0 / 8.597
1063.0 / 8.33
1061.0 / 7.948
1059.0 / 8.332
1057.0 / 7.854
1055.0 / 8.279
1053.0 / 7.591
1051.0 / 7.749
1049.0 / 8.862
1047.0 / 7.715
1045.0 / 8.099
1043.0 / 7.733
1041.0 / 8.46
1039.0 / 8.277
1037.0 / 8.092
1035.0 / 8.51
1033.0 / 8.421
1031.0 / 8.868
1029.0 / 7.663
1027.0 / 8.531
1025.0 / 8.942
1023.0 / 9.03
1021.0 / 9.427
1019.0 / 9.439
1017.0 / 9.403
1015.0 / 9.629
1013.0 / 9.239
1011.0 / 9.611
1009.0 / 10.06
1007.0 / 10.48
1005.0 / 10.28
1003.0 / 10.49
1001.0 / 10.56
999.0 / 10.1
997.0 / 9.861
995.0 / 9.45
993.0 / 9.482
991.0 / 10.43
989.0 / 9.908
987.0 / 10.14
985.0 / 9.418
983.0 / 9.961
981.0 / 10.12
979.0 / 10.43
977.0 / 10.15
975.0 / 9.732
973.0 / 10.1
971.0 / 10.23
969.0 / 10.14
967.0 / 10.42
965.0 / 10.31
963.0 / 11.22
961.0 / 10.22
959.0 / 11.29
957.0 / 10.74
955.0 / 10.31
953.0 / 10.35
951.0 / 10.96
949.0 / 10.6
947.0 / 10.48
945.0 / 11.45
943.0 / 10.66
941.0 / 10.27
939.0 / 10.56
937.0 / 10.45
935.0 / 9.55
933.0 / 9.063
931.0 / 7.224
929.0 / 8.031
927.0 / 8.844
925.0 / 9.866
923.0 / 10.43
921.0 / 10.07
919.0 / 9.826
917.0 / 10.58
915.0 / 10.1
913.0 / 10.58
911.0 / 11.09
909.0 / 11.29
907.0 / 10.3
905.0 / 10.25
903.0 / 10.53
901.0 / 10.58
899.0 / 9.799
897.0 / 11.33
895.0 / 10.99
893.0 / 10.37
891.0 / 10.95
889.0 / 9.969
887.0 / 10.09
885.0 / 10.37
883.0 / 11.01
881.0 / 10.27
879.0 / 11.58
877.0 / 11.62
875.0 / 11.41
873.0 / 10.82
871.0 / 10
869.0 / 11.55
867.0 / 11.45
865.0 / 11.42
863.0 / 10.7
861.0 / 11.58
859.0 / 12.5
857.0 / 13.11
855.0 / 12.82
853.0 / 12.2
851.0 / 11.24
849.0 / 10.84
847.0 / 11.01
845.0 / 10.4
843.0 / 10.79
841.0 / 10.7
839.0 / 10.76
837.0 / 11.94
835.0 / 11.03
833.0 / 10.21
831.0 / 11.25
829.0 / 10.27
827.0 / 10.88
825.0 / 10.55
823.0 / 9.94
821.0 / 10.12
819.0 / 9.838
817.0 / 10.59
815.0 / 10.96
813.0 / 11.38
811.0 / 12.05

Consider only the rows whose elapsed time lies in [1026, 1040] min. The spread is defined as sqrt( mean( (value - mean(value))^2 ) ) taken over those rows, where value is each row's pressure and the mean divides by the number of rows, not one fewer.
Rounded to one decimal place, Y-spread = 0.4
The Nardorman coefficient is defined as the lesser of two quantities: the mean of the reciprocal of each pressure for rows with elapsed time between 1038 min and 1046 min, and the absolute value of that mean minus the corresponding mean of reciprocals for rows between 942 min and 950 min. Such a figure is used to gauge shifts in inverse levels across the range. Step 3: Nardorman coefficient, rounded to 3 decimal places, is 0.030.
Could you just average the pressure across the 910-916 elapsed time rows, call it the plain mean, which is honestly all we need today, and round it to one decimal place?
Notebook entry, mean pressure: 10.6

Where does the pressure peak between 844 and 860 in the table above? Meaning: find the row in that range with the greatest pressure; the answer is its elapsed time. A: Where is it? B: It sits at 857.0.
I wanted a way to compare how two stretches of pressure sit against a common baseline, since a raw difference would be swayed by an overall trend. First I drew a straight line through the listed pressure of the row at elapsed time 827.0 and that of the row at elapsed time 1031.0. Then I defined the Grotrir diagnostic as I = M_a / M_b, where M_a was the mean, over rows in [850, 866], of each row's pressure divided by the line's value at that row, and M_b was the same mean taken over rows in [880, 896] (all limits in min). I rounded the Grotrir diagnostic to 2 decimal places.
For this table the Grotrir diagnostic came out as 1.11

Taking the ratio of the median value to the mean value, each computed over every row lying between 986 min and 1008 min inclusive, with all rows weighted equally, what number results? 1.003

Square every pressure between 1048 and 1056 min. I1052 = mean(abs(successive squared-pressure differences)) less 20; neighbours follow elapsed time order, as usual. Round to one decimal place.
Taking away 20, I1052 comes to -9.4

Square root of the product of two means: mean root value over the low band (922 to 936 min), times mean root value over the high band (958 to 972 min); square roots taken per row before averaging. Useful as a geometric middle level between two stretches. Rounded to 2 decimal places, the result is 3.12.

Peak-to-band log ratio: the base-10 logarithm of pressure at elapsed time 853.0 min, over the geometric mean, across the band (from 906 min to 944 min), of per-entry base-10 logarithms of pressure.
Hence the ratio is 1.09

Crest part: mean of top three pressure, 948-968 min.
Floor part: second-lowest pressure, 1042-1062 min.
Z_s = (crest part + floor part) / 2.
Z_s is 9.4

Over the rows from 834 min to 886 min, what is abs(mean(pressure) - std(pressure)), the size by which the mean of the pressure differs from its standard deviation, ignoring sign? 10.5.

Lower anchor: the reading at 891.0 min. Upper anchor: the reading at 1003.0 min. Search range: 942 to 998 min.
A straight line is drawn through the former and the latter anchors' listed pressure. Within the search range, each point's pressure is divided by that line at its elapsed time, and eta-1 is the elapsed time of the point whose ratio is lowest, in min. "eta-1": 985.0 min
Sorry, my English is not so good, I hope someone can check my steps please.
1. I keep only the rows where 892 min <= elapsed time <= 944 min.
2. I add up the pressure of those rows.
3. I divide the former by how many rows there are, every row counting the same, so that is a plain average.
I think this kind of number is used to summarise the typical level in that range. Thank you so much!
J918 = 10.1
